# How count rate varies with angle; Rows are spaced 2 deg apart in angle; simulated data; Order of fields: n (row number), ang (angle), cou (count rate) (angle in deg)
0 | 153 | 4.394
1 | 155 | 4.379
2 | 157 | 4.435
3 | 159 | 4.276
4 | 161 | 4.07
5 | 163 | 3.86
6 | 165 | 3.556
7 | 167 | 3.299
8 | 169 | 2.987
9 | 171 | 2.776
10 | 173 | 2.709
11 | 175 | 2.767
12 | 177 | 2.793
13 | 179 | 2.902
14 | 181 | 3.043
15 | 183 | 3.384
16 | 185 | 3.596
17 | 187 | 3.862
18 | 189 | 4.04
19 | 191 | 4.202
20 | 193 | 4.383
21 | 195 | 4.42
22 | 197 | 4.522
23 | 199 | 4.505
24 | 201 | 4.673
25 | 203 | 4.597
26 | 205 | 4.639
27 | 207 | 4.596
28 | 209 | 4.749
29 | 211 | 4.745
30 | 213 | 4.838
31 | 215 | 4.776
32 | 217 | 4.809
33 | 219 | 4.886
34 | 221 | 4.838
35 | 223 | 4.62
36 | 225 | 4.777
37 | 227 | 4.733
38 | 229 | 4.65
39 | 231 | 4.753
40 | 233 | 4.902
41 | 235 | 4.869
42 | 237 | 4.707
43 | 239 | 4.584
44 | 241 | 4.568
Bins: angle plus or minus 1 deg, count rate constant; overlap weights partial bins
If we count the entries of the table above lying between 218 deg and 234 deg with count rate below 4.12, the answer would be 0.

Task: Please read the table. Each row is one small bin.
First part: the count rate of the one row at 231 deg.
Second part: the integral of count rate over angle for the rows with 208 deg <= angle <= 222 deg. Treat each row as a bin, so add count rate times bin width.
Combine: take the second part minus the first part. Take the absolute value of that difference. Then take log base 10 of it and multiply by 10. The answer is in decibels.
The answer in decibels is 18.0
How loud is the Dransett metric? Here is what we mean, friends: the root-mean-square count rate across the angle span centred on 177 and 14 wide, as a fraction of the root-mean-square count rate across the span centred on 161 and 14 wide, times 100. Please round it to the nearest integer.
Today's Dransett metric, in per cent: 73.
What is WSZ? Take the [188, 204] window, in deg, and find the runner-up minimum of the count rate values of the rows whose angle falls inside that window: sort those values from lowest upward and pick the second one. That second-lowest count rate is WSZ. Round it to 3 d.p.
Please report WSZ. 4.202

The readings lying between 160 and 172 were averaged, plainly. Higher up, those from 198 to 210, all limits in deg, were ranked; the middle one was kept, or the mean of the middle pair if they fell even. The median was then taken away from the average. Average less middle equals -1.2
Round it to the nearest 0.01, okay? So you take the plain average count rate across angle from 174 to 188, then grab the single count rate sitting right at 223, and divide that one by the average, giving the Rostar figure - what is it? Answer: 1.45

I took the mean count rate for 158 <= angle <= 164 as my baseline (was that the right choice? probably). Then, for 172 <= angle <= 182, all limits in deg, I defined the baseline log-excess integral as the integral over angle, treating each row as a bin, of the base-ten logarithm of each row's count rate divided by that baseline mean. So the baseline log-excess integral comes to -1.6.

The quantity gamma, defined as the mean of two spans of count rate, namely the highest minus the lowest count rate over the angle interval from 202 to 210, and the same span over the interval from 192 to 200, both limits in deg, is 0.15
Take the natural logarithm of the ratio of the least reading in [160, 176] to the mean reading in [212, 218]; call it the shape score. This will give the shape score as -0.57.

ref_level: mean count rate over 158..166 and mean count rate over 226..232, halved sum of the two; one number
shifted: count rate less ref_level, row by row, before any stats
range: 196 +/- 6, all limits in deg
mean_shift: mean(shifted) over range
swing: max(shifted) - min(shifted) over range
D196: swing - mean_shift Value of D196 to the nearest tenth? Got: 0.3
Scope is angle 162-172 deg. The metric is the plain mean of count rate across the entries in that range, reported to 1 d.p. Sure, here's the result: 3.3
